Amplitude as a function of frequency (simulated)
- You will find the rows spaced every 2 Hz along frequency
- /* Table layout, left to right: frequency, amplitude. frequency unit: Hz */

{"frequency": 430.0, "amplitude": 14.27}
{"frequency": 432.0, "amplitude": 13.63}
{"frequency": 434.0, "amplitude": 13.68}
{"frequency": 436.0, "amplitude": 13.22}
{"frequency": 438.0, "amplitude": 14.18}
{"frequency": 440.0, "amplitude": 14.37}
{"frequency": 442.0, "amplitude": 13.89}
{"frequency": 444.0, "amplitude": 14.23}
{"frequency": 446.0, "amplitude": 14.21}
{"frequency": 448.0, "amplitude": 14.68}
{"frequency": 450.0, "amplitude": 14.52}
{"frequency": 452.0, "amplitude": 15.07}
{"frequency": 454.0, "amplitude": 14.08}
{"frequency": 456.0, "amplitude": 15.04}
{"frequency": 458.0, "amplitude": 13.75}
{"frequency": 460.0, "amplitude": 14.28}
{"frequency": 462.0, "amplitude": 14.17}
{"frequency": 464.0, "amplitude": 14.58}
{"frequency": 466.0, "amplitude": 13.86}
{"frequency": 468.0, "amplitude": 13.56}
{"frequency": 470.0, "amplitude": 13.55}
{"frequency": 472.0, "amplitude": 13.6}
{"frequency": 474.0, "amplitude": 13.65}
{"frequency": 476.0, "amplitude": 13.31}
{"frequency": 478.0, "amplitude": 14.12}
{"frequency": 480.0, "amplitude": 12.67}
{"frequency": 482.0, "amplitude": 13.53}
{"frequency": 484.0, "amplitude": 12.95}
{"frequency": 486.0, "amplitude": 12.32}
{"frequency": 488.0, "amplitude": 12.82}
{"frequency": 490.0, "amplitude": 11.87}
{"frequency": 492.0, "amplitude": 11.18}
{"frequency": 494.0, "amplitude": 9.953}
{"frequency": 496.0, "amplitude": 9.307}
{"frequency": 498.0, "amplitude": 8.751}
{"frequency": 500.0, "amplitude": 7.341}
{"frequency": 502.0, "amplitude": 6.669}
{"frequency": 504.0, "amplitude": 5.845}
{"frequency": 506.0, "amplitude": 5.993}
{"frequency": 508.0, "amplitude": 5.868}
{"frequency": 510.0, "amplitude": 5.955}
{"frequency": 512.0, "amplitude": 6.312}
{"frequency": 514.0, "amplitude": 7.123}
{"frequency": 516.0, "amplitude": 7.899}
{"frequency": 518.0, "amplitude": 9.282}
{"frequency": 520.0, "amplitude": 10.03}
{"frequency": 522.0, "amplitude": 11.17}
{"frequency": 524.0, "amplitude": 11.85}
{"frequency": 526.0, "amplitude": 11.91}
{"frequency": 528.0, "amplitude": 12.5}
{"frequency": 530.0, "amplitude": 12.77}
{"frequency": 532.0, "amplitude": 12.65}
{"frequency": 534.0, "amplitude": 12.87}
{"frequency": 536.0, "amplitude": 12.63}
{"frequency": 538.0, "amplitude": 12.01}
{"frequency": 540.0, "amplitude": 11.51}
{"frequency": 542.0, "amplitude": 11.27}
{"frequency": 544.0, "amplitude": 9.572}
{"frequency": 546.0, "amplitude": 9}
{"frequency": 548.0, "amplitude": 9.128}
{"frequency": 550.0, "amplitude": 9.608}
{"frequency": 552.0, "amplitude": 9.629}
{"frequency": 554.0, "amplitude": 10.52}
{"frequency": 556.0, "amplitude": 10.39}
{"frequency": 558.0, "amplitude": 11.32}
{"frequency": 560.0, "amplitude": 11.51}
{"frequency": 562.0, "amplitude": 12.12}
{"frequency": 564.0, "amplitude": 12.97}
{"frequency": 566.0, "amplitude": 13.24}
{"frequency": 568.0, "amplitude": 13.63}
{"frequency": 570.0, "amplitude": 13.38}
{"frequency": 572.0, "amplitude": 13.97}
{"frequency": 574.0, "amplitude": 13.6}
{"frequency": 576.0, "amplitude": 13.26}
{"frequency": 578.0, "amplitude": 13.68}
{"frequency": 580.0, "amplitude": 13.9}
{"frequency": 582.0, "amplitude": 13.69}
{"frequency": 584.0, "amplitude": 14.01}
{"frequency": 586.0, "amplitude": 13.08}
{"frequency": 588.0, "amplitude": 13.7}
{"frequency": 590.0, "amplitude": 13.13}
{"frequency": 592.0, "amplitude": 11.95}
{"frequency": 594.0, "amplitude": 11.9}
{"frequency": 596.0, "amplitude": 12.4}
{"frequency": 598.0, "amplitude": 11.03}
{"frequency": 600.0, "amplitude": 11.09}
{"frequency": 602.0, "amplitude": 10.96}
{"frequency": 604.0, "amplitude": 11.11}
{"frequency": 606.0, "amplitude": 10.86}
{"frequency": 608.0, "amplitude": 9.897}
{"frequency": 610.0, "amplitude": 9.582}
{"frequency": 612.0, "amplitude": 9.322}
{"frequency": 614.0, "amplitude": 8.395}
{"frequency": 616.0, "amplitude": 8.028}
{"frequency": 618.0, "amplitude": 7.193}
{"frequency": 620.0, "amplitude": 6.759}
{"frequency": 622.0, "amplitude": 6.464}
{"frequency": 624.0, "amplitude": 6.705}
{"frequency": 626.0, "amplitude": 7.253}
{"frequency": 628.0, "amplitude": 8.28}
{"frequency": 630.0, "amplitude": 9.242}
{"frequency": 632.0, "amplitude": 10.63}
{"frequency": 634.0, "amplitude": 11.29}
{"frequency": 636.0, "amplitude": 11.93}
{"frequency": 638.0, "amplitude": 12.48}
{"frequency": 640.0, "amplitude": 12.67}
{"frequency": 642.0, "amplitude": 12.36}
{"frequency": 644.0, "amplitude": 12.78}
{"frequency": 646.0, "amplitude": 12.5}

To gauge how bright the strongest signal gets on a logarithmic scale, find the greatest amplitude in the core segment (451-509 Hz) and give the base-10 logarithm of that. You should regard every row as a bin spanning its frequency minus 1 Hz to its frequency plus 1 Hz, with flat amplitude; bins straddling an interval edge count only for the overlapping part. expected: 1.18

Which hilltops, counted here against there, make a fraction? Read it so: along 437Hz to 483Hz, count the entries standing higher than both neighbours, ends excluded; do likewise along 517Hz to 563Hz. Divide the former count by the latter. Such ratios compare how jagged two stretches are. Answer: 3.0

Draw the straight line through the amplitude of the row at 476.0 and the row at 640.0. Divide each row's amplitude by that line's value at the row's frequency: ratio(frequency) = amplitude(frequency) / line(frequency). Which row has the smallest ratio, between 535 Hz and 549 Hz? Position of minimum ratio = 546.0 Hz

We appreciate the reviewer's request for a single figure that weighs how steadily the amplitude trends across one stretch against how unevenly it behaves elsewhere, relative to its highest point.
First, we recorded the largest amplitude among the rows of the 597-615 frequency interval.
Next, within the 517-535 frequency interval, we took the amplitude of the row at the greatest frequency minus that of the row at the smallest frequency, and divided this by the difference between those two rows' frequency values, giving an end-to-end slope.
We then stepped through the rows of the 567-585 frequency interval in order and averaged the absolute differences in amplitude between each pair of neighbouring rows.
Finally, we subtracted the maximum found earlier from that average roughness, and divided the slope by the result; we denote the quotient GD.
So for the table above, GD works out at -0.021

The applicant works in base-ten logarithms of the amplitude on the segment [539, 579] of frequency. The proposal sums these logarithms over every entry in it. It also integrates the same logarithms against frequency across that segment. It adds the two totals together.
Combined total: 64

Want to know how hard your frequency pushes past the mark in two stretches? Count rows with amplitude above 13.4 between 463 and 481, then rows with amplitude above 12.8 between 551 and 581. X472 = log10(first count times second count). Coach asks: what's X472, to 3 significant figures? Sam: 1.80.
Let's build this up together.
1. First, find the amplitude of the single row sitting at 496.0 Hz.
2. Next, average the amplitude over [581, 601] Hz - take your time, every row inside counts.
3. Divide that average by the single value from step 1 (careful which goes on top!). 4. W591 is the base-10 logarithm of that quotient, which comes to 0.13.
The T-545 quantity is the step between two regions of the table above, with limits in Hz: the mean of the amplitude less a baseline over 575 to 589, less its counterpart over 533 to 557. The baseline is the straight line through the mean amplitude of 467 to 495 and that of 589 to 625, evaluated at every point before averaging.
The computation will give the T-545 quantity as 3.8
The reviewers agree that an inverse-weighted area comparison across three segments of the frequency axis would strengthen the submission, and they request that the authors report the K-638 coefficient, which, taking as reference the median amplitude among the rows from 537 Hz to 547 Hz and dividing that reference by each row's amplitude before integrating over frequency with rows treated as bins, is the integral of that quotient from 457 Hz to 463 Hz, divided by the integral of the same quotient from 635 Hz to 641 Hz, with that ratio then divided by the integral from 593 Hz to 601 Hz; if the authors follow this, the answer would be 0.113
